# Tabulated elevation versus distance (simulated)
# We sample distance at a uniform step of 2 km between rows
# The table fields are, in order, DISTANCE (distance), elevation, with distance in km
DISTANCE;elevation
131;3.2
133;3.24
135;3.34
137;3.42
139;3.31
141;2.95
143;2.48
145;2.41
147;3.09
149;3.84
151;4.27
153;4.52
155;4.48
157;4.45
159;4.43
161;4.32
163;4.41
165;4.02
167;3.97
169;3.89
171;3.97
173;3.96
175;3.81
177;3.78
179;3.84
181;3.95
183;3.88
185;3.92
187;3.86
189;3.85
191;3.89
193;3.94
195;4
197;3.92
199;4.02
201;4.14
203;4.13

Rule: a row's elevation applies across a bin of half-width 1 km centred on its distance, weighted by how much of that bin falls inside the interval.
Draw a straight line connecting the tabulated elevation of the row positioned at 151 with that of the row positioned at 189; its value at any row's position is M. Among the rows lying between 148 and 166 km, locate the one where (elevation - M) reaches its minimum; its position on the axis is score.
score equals 149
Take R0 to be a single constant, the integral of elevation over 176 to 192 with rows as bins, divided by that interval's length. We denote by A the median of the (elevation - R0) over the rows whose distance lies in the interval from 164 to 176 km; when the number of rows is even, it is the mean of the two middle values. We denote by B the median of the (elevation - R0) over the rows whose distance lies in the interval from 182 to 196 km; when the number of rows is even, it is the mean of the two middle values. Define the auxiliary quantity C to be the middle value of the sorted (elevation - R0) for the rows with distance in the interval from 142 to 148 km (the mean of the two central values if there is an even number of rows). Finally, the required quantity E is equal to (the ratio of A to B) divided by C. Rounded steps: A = 0.09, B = 0.0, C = -1.4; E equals -4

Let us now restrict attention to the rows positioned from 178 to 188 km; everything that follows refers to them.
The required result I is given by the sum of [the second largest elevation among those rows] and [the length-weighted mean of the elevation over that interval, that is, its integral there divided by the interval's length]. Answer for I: 7.8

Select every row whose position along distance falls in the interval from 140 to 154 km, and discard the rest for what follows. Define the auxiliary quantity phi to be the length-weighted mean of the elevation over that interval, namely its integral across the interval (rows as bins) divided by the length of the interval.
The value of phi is 3.37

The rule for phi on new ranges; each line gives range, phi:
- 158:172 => 4.14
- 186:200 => 3.93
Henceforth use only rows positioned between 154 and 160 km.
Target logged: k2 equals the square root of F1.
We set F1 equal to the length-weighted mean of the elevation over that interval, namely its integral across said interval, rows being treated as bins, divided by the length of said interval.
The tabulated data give 2.11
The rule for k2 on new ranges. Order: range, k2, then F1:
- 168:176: 1.98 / 3.9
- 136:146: 1.71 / 2.9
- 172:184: 1.97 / 3.9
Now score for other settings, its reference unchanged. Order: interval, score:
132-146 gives 145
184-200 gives 187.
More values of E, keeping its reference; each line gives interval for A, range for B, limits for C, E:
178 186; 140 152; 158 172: 0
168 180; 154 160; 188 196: 0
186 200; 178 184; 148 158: 10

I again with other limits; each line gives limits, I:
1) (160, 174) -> 8.4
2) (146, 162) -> 8.7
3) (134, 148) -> 6.3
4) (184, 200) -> 7.9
